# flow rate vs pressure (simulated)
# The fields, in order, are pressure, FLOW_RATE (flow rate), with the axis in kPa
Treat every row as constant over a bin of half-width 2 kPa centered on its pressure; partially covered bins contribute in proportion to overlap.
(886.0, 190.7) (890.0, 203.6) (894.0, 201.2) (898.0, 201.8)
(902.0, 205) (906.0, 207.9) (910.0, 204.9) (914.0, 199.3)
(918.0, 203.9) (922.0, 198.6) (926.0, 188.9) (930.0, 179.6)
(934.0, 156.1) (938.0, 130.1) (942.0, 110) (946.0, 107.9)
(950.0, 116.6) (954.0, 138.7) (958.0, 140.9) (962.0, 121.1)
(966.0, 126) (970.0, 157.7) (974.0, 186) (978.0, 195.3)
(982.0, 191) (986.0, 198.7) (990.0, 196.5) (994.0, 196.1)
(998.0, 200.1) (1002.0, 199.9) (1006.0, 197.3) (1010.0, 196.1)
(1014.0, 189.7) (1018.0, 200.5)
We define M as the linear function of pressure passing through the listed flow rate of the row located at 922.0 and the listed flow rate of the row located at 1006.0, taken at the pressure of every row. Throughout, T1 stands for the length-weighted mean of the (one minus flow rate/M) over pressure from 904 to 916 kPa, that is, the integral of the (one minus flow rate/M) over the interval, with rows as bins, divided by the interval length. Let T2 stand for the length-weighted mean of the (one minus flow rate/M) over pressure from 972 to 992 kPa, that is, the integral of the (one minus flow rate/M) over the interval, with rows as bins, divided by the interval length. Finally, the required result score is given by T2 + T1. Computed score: 0.0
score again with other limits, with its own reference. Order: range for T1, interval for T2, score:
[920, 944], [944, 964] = 0.6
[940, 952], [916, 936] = 0.5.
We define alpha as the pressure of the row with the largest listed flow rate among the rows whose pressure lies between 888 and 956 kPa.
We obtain 906.0 kPa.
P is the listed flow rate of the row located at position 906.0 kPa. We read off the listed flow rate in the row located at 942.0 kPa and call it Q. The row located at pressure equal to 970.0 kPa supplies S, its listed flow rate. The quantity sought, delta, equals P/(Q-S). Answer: -4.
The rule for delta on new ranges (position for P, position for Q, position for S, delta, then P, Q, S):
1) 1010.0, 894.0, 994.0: 38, 196.1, 201.2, 196.1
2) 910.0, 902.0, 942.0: 2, 204.9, 205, 110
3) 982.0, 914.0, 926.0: 18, 191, 199.3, 188.9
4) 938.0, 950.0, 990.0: -2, 130.1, 116.6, 196.5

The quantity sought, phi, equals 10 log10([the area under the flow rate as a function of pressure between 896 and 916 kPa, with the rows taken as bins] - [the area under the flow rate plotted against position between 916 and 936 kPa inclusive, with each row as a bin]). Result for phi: 25.6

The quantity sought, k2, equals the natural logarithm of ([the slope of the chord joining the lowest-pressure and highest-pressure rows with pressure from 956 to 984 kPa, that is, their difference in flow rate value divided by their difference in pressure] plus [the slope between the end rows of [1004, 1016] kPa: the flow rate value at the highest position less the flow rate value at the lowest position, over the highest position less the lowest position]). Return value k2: 0.1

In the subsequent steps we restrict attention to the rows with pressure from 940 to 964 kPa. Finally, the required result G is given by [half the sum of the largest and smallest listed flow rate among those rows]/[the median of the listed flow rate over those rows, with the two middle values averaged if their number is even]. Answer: 1.05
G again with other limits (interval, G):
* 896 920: 1.00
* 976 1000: 1.00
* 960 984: 0.92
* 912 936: 0.93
